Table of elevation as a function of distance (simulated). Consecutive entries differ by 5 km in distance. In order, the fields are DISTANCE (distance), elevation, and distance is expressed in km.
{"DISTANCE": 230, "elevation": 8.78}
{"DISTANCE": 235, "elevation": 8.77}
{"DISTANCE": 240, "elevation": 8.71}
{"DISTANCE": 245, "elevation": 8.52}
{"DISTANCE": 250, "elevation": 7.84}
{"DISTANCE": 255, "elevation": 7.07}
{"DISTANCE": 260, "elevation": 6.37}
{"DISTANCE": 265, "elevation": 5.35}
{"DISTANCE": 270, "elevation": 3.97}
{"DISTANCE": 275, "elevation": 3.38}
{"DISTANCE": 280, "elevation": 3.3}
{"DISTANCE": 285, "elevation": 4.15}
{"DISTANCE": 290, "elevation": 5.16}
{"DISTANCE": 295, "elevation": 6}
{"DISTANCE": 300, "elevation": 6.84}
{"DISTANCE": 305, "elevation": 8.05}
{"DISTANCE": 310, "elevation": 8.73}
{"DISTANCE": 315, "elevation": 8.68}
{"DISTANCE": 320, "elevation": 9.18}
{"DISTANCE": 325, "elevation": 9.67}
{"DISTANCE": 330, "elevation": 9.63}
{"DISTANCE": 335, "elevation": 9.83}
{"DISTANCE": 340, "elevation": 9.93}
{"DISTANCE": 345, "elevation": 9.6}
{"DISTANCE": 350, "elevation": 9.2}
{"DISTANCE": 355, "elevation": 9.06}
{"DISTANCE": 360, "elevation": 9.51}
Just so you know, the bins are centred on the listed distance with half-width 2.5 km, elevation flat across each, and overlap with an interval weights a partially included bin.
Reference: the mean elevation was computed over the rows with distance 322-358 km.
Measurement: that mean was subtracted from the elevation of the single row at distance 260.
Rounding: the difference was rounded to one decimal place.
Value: -3.2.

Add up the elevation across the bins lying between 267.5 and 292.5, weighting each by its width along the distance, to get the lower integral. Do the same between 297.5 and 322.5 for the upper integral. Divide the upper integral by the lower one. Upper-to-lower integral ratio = 2.08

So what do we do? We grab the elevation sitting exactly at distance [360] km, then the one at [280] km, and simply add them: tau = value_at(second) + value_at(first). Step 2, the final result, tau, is 12.8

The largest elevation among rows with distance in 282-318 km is 8.73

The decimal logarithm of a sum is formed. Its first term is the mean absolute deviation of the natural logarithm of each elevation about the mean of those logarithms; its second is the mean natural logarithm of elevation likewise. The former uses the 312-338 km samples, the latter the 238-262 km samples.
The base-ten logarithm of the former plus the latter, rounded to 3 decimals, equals 0.317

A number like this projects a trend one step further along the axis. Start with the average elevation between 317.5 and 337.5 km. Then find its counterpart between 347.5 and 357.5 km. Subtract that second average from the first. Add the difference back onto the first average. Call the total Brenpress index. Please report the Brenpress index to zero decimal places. 10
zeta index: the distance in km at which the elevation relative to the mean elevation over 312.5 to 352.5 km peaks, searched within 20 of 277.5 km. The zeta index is 260 km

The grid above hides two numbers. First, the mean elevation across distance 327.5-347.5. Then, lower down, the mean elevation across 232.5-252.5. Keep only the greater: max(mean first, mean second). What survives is 9.7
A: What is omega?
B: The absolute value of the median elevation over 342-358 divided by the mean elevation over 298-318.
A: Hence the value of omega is 1.1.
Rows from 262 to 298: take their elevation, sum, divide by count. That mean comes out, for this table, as 4.5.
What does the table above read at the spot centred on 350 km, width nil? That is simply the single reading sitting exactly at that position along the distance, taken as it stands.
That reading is 9.2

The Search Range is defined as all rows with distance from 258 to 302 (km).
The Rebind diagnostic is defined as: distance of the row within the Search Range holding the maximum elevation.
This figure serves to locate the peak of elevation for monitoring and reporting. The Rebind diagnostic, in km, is 300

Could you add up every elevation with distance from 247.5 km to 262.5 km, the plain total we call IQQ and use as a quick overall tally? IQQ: 21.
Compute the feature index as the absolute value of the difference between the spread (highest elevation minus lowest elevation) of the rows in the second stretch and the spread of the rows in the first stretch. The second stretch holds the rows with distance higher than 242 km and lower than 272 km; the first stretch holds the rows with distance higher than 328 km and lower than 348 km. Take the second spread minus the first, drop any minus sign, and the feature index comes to 4.2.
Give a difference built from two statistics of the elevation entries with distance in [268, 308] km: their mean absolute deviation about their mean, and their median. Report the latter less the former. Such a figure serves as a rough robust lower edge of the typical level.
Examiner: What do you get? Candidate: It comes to 3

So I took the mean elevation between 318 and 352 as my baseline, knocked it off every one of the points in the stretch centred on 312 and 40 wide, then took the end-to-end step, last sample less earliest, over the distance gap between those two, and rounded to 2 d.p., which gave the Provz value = 0.10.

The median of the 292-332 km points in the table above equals 8.7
